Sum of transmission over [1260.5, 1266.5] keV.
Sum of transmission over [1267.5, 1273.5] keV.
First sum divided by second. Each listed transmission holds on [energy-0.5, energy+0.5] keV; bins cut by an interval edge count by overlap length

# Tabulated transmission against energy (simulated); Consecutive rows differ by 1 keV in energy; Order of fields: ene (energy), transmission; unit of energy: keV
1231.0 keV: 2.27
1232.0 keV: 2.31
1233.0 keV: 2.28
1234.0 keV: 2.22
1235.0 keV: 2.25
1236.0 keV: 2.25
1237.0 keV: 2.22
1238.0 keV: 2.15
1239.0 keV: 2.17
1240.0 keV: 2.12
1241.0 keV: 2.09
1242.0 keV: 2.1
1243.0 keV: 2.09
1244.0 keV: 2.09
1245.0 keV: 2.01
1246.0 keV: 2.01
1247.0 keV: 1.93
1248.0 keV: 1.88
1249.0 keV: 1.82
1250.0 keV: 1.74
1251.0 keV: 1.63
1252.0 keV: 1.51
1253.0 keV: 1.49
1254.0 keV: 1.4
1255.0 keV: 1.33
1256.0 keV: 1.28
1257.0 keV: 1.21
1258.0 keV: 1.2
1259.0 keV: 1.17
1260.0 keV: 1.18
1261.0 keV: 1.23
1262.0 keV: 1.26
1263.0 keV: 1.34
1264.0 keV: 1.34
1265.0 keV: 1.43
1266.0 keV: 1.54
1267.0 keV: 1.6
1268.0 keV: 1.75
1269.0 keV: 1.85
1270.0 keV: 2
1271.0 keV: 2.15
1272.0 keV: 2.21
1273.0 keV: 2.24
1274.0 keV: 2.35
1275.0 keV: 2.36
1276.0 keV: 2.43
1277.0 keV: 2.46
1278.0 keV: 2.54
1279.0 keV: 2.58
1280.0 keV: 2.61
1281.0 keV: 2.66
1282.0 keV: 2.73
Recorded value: 0.7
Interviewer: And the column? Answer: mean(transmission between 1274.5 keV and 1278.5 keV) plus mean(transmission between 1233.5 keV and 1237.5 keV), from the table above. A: 4.7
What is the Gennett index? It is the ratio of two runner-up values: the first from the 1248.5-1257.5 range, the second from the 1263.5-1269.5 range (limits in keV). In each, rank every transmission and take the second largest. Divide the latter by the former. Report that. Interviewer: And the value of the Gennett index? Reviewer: 1.01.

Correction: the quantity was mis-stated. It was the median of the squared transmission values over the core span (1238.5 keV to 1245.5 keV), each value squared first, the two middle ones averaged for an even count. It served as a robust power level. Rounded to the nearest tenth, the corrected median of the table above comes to 4.4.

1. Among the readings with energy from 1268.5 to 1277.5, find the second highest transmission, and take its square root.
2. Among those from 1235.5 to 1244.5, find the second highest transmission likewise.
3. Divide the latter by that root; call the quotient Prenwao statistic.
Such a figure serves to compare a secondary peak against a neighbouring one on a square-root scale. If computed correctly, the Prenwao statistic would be 1.42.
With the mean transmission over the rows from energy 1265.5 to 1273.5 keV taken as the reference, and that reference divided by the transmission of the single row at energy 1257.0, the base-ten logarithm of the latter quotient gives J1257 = 0.20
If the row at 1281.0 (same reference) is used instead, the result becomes -0.14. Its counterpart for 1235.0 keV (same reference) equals -0.07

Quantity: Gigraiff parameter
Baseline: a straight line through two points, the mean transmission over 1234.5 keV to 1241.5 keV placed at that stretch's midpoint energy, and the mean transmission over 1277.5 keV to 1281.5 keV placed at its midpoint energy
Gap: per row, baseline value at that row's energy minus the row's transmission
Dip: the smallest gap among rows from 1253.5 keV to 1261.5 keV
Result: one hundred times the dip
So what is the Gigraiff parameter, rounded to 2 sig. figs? 94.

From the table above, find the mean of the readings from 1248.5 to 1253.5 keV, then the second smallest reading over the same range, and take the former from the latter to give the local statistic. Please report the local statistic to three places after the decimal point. -0.128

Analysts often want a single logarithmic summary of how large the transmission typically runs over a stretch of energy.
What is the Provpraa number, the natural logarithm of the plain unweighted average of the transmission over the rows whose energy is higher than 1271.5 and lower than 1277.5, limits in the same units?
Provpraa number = 0.85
